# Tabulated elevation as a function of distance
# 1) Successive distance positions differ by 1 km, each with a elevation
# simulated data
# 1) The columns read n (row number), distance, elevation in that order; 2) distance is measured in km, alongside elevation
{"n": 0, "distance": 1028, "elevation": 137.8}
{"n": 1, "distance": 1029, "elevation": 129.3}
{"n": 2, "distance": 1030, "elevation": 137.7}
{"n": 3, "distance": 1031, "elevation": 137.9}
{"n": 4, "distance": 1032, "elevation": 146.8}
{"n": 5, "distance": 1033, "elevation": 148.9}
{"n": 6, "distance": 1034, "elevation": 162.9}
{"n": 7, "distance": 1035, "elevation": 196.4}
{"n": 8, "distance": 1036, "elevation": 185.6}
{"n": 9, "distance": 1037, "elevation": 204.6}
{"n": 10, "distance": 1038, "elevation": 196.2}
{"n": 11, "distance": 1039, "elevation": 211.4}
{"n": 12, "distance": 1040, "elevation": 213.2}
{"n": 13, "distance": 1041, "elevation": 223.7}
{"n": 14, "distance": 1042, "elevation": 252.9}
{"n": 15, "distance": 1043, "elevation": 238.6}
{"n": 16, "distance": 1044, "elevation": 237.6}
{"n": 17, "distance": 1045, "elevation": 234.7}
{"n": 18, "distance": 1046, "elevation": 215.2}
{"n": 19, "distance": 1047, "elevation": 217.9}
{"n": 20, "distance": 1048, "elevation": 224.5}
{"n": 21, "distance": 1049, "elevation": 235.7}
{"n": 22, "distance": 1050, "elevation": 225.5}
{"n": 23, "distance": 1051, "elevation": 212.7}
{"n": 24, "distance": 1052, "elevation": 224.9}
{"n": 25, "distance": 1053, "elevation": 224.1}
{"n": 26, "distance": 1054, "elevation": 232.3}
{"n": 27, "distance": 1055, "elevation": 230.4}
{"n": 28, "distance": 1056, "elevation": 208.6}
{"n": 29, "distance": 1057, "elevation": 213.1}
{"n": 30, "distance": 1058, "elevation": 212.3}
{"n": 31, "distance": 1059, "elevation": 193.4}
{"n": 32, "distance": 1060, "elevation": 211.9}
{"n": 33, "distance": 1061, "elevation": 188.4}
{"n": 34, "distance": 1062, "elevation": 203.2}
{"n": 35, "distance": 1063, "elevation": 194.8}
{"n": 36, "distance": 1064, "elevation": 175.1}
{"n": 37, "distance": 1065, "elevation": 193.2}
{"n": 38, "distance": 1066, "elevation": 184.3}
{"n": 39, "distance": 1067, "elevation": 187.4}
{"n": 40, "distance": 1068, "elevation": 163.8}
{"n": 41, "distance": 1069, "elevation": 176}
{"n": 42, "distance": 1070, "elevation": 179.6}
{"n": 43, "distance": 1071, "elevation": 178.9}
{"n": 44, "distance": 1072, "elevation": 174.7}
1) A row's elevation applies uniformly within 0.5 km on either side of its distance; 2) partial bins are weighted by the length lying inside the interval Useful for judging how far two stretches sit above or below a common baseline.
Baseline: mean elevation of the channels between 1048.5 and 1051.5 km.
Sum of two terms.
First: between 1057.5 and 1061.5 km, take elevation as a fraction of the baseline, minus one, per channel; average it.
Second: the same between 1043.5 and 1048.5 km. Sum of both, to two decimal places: -0.10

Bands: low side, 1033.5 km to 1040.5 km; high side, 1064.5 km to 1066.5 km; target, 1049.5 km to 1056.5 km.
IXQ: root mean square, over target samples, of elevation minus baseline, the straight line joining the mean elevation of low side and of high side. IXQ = 32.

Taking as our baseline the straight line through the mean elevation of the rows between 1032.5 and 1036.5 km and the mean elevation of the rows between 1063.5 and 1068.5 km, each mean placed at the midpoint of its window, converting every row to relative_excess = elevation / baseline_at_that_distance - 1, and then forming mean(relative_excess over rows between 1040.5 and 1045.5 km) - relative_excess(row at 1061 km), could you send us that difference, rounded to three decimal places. 0.305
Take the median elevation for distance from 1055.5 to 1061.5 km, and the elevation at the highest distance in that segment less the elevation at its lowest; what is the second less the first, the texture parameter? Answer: -230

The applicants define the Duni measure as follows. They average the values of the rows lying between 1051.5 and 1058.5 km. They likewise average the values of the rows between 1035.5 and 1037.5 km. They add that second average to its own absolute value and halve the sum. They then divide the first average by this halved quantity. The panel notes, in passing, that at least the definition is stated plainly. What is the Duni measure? 1.13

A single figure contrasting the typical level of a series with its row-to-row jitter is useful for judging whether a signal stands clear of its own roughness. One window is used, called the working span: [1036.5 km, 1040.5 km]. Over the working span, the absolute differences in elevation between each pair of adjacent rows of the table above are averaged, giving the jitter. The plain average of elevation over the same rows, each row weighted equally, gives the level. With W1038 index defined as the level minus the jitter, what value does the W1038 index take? 198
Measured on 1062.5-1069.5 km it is 168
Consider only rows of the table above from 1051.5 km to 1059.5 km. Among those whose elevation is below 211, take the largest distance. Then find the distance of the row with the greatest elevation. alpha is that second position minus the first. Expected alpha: -5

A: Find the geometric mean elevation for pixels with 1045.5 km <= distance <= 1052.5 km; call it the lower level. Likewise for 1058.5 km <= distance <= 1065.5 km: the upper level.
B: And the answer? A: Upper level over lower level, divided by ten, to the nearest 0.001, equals 0.087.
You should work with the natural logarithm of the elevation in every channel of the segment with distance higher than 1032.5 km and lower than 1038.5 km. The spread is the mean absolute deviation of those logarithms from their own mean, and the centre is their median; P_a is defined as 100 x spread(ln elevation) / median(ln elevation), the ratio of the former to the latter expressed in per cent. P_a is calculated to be 1.9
